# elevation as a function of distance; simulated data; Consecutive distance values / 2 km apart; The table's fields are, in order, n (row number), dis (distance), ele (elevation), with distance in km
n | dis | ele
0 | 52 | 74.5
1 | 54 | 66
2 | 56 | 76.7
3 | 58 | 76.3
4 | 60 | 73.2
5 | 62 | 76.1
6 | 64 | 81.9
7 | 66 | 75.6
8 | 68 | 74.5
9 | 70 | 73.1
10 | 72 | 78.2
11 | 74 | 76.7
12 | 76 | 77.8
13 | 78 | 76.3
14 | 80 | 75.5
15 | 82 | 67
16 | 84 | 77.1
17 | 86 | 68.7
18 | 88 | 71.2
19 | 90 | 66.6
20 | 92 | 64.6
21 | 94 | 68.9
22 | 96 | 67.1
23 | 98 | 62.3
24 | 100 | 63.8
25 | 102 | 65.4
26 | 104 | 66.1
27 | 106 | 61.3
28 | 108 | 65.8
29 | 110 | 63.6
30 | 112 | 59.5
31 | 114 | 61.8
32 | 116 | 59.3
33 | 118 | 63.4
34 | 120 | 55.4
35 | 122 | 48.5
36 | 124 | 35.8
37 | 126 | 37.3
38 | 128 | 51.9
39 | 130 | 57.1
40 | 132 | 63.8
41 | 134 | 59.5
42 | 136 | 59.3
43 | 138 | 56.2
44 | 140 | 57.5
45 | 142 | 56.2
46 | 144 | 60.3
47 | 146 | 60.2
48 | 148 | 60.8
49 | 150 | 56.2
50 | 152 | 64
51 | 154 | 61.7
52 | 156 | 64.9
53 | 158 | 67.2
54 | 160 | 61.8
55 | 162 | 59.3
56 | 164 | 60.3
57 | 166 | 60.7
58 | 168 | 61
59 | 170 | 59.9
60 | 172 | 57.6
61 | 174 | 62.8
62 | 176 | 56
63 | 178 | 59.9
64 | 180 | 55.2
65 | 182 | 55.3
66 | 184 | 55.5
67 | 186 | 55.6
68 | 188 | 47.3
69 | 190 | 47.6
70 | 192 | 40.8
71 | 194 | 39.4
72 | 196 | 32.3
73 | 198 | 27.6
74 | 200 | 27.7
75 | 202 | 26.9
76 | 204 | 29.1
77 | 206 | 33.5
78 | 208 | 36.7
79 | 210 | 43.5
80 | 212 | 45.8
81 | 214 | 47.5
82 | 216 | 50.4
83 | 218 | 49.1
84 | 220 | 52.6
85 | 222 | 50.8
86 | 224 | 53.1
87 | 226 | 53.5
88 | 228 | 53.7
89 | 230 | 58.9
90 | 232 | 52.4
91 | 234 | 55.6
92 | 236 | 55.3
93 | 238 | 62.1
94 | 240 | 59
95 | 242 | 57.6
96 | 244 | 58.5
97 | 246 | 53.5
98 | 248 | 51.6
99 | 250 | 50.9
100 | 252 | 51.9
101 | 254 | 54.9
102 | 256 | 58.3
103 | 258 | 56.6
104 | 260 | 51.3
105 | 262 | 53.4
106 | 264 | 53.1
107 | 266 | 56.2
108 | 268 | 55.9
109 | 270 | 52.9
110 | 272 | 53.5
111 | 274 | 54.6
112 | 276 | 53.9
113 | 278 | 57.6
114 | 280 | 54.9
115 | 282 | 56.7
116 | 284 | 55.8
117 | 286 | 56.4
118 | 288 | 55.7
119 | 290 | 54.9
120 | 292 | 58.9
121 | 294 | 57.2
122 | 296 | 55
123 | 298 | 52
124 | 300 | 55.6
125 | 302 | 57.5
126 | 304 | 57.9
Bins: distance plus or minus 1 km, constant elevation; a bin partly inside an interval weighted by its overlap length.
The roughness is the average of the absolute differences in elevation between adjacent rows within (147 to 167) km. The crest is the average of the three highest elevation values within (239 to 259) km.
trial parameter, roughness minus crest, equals -55.3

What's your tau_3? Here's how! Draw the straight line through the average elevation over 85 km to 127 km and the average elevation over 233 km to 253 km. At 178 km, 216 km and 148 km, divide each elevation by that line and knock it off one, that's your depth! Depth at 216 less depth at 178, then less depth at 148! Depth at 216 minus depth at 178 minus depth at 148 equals 0.17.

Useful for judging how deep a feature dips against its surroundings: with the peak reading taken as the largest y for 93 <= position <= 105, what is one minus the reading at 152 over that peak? 0.07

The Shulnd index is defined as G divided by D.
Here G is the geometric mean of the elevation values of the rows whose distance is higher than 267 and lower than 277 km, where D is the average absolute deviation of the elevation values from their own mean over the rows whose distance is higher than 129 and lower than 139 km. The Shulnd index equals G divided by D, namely 27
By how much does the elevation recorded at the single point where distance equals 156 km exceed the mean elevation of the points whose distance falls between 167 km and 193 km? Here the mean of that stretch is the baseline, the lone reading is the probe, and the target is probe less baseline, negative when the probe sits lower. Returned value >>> 10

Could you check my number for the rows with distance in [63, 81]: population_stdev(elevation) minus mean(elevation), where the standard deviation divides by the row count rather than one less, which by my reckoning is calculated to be -74.2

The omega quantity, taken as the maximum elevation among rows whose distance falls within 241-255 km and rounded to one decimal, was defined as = 58.5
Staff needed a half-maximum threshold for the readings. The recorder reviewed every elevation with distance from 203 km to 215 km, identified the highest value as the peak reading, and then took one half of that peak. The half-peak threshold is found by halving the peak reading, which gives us 24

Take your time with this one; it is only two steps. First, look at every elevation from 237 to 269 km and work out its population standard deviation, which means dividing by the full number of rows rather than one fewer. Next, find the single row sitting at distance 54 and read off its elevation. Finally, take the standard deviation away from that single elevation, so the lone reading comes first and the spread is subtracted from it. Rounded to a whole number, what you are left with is 63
